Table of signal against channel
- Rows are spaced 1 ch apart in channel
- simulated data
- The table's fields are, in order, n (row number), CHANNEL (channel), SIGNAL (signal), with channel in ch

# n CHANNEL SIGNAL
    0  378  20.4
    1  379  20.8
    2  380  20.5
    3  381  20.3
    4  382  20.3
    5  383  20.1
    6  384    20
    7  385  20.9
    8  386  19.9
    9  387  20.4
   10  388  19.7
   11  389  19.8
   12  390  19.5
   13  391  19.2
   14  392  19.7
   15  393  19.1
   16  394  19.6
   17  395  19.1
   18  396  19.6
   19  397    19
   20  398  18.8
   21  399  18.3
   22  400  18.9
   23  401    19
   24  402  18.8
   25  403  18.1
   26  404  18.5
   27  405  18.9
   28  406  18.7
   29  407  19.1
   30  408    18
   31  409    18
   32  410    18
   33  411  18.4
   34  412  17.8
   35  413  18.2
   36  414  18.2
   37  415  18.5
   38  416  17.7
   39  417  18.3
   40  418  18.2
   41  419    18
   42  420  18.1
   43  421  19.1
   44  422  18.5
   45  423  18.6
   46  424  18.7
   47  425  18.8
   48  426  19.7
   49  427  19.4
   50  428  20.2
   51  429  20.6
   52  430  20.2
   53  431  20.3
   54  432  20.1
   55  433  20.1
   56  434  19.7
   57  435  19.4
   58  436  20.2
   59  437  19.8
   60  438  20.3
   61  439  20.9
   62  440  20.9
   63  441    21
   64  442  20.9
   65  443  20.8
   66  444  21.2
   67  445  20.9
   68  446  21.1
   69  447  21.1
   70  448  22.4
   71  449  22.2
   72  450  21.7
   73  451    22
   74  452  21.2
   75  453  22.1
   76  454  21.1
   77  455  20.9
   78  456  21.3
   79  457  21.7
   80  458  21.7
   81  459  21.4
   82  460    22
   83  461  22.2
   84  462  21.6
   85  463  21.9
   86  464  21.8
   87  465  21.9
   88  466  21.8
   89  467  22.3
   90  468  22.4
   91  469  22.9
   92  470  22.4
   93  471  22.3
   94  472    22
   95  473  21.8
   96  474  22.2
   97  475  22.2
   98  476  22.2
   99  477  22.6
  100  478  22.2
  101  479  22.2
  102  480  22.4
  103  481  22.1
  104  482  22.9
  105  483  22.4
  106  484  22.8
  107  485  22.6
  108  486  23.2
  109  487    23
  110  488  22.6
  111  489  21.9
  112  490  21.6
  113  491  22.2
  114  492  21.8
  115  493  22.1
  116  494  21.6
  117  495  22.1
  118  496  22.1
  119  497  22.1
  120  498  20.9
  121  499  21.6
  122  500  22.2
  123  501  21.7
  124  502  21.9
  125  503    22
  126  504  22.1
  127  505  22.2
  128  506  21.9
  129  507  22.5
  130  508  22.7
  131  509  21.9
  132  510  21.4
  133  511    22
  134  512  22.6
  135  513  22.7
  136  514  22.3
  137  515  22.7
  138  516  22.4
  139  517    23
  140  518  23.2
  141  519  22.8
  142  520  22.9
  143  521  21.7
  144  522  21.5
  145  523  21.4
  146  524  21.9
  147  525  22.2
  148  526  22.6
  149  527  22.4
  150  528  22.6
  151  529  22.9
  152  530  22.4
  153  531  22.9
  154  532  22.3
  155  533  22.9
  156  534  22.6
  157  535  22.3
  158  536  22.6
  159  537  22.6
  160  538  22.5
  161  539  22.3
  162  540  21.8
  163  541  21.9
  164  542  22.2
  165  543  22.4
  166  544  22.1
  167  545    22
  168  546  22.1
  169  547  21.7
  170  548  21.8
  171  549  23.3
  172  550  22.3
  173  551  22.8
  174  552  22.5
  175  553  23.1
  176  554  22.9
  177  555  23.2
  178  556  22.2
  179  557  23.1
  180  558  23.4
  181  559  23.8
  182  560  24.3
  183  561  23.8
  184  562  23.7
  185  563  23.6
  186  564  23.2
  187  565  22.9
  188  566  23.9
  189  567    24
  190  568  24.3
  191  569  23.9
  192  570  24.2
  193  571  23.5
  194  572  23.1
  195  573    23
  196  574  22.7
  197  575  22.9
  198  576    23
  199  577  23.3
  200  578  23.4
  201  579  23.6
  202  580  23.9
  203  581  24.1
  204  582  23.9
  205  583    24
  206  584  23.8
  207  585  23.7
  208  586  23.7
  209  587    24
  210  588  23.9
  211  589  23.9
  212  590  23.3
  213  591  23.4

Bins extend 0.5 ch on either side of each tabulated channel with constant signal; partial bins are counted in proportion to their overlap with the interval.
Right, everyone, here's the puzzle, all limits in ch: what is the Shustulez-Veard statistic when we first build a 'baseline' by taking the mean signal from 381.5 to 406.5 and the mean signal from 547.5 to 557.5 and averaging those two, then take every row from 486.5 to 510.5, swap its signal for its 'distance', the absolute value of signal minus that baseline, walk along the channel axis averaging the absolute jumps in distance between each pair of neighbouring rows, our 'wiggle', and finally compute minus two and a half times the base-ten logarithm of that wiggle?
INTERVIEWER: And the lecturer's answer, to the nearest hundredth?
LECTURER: 1.01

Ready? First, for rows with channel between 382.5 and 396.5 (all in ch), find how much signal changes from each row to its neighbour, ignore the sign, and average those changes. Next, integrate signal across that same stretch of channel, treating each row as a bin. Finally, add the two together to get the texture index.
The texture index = 277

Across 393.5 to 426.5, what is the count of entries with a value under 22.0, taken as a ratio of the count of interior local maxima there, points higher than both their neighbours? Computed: 4.1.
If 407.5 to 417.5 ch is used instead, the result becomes 5.0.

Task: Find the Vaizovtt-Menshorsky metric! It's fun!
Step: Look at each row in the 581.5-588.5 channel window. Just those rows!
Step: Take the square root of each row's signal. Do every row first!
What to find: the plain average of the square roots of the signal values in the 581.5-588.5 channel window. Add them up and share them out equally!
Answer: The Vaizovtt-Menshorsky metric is 4.88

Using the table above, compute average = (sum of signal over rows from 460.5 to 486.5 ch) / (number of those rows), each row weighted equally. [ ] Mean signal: 22.28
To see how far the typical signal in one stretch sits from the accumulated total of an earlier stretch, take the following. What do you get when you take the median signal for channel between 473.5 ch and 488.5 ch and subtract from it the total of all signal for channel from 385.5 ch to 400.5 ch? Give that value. -268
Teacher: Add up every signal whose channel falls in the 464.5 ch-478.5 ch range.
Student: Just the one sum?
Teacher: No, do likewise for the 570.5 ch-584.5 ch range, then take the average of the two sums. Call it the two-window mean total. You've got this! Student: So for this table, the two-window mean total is 320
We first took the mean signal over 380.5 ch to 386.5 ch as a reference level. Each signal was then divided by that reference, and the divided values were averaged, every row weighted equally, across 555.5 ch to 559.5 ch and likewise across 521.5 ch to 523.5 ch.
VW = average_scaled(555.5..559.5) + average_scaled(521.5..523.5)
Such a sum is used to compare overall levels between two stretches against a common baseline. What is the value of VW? 2.20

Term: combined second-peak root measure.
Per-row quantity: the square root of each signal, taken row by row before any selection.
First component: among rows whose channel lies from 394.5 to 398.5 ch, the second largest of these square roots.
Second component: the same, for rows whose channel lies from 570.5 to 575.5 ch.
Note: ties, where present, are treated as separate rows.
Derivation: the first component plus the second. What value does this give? 9.18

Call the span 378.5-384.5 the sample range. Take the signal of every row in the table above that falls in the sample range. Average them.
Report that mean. 20.3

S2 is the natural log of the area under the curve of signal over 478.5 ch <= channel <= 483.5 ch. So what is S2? 4.72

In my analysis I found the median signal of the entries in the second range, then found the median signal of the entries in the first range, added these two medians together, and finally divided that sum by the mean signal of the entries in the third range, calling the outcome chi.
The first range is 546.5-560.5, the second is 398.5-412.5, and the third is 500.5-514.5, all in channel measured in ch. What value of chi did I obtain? 1.87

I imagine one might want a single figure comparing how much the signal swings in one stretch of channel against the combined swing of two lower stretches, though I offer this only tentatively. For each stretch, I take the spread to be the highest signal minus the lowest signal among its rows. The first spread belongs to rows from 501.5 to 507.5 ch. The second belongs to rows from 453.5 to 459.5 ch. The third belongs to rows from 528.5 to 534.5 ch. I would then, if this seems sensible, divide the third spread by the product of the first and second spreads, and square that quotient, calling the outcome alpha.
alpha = 1.6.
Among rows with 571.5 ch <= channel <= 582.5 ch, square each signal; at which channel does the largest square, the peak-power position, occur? 581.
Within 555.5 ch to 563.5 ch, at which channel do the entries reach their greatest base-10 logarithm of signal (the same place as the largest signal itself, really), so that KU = 560 ch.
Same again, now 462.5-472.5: 469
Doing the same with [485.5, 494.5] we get 486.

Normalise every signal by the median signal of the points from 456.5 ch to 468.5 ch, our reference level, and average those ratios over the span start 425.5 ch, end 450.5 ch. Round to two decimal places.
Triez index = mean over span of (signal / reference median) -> 0.94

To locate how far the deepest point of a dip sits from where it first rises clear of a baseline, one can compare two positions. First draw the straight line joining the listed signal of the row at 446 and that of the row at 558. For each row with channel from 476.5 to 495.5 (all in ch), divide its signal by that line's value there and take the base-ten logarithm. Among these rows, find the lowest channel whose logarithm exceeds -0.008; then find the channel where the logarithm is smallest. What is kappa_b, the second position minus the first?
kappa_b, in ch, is 17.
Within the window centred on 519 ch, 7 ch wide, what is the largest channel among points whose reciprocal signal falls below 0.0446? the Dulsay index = 520 ch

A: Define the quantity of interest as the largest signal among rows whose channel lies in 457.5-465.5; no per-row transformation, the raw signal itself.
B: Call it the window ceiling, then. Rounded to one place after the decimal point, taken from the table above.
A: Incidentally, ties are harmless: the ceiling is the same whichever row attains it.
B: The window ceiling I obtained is 22.2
